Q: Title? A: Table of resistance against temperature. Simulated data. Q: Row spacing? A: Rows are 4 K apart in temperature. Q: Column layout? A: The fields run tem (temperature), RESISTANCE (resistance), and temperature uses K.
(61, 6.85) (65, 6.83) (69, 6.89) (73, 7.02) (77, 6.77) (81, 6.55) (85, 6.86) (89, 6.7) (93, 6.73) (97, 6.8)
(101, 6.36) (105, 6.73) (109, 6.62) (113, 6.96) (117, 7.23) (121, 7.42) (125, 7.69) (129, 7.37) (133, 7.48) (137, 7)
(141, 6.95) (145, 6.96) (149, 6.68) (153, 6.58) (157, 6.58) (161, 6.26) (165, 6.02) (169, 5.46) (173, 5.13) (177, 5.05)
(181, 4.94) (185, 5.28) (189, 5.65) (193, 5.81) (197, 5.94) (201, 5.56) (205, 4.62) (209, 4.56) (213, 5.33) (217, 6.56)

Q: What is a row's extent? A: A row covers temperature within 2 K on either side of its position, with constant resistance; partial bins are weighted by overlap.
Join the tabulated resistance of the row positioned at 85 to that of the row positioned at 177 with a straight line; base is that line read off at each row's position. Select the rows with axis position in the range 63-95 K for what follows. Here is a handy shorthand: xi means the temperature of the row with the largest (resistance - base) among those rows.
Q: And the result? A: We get 93 K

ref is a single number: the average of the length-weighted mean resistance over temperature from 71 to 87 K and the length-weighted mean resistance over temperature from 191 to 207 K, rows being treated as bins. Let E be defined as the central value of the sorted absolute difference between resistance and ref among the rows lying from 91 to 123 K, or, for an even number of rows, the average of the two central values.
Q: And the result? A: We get 0.62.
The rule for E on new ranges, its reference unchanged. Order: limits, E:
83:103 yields 0.59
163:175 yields 0.68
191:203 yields 0.33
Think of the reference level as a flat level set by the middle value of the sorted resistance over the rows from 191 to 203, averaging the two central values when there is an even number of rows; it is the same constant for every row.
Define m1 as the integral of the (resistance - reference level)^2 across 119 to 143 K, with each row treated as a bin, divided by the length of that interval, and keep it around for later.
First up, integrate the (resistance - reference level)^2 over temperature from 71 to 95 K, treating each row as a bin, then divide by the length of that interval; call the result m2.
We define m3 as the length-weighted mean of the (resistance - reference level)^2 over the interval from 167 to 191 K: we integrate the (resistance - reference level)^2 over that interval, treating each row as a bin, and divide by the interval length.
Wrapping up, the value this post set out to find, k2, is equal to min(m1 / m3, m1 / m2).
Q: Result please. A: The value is 2.5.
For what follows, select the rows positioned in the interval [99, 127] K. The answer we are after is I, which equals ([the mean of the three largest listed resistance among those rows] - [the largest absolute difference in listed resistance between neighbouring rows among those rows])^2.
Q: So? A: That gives 50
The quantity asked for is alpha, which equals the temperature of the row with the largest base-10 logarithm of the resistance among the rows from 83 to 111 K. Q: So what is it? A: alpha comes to 85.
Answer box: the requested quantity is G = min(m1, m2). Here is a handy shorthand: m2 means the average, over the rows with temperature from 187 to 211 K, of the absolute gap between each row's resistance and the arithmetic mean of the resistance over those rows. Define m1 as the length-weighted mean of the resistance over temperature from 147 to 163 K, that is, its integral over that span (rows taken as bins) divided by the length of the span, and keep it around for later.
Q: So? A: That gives 0.5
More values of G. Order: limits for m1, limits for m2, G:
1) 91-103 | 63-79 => 0.1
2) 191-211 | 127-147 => 0.2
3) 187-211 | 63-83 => 0.1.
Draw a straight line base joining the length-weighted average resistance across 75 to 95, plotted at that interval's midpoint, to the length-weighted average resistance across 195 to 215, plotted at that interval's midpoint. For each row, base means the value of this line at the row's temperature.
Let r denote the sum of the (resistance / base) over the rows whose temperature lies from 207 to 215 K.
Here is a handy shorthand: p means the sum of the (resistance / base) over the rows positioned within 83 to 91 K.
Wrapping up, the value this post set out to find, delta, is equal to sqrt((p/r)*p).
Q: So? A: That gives 1.46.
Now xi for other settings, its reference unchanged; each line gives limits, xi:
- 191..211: 197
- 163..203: 197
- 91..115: 113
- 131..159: 133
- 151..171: 157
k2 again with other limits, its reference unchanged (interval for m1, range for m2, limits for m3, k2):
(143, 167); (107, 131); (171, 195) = 0.3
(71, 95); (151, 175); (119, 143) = 0.4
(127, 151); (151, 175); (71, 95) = 1.8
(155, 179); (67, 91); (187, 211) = 0.3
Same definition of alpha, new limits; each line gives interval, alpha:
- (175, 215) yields 197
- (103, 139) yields 125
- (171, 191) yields 189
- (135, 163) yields 137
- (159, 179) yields 161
